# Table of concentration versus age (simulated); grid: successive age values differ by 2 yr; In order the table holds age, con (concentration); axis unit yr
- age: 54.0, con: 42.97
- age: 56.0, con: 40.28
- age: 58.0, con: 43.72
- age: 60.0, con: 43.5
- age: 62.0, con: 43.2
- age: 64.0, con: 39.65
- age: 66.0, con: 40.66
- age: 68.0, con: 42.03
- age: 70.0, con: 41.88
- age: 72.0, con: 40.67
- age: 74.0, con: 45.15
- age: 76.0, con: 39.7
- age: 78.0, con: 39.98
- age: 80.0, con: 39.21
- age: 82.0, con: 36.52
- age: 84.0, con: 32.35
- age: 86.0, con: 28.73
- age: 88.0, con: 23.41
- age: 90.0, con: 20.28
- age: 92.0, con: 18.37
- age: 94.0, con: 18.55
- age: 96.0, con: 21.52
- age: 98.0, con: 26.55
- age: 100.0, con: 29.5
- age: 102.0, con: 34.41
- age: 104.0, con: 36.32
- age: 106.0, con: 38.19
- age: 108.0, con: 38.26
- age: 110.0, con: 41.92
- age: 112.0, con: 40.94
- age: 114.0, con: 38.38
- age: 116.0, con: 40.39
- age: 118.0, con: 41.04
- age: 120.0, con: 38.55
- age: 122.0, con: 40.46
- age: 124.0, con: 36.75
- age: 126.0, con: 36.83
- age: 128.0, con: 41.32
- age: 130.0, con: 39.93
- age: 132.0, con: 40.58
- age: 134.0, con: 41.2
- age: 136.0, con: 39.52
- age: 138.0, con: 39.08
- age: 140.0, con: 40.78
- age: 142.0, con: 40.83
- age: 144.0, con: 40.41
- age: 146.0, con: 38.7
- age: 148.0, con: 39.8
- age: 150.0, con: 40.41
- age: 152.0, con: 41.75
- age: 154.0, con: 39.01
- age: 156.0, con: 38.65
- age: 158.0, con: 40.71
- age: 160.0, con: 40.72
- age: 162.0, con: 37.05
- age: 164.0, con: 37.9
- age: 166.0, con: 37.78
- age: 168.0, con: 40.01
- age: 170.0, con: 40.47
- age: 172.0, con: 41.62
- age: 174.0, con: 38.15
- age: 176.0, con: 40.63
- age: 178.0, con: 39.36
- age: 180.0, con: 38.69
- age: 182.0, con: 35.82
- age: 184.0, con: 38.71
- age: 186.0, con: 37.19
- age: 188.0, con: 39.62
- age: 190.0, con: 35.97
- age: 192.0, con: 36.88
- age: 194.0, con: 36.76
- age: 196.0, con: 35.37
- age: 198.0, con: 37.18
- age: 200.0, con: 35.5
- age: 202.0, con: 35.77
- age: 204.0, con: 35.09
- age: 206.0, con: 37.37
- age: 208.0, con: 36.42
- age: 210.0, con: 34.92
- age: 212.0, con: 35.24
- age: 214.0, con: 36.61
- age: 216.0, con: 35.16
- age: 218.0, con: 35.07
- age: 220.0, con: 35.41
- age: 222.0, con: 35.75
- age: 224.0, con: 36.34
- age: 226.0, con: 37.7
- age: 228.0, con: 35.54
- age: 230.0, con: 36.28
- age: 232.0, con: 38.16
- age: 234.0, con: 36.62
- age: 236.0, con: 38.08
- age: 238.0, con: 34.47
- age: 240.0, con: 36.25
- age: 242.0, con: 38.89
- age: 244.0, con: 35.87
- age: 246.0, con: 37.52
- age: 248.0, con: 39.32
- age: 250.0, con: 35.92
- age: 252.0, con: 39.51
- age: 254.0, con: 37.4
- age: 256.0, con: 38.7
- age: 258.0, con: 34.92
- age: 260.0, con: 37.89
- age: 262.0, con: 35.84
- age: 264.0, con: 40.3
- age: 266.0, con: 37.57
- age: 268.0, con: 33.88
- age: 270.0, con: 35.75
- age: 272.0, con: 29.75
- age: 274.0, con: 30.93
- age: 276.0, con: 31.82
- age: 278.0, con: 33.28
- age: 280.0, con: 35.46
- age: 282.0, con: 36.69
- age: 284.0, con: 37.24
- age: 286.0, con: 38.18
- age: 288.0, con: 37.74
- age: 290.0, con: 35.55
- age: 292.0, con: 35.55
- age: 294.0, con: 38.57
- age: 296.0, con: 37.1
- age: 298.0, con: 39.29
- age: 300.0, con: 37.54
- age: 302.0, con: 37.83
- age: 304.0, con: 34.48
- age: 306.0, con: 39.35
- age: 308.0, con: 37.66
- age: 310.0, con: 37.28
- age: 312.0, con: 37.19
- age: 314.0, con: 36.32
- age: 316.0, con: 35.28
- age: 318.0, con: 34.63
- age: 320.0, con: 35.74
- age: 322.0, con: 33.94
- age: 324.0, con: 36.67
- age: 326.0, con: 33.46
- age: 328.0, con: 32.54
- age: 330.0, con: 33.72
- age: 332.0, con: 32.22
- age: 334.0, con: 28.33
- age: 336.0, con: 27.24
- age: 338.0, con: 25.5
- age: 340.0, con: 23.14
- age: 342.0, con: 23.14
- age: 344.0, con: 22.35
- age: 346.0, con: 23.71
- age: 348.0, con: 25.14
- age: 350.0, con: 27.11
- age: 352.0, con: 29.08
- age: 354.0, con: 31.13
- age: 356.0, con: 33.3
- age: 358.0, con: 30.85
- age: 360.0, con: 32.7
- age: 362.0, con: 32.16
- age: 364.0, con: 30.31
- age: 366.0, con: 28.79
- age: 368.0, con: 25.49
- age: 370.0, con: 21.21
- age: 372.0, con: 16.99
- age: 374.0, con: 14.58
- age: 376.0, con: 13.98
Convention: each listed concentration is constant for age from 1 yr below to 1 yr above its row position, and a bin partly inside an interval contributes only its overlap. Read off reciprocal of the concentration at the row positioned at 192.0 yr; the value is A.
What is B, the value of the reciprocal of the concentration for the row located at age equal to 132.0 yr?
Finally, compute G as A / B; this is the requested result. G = 1.10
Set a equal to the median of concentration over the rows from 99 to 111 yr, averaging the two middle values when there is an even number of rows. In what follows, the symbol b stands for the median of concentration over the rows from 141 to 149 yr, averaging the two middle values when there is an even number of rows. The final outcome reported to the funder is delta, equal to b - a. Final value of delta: 3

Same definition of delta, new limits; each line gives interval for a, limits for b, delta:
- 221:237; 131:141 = 4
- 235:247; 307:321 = -1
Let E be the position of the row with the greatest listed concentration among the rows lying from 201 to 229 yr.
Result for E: 226.0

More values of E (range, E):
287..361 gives 306.0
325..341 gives 330.0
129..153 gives 152.0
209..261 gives 252.0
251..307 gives 264.0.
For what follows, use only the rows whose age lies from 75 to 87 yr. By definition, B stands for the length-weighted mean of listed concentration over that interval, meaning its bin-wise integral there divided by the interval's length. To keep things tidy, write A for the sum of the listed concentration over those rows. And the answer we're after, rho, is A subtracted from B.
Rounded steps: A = 216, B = 36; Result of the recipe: -180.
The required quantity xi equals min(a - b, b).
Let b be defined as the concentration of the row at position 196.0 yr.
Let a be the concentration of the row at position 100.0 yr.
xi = -5.9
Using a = 29.5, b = 35.37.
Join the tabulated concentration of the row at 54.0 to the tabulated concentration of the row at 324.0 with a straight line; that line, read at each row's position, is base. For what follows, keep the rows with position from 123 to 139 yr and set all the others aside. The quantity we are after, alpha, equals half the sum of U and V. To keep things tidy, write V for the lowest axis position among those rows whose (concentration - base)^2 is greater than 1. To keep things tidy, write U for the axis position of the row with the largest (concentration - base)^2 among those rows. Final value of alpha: 124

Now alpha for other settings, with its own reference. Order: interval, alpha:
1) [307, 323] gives 319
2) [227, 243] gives 233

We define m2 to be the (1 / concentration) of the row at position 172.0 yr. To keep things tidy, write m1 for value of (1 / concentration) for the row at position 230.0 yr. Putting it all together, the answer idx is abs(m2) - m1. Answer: -0.004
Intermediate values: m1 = 0.028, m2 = 0.0240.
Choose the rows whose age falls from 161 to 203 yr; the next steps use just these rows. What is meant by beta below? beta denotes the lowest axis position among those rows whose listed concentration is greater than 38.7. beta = 168.0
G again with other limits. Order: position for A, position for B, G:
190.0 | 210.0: 0.97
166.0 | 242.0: 1.03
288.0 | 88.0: 0.62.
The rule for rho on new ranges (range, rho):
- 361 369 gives -88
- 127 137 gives -162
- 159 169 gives -155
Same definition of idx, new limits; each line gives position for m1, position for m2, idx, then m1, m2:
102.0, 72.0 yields -0.004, 0.029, 0.0246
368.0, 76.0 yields -0.014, 0.039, 0.0252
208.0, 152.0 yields -0.004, 0.027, 0.0240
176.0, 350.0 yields 0.012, 0.025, 0.0369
